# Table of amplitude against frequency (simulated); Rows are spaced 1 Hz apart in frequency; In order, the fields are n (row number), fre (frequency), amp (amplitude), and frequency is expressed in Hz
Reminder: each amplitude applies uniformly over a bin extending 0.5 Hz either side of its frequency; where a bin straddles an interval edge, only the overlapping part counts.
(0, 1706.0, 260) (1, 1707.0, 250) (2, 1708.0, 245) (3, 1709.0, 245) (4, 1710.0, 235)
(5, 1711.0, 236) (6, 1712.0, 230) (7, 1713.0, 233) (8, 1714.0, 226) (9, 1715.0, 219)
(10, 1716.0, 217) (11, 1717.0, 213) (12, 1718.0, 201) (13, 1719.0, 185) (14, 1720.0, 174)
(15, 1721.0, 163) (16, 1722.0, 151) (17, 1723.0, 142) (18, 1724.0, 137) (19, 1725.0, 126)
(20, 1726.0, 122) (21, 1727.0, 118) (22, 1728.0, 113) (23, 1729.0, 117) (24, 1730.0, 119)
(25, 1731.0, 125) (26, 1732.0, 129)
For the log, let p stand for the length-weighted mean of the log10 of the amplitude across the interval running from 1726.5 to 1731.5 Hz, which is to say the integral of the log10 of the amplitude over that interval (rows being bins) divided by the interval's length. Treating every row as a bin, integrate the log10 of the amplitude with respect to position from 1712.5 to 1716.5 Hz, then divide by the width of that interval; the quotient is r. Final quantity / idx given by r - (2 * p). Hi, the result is -1.80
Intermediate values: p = 2.07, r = 2.35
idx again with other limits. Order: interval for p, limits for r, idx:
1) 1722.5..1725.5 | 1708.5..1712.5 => -1.89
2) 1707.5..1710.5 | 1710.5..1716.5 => -2.41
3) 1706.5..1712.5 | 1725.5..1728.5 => -2.69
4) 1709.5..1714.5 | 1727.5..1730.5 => -2.67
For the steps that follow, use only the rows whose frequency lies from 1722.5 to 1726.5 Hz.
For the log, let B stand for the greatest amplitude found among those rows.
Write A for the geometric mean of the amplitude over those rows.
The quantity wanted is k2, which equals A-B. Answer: -10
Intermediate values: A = 132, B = 142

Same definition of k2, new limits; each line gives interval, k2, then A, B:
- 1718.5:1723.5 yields -23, 162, 185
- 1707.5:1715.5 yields -12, 233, 245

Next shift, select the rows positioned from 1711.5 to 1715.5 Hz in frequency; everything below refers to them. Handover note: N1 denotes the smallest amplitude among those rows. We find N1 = 219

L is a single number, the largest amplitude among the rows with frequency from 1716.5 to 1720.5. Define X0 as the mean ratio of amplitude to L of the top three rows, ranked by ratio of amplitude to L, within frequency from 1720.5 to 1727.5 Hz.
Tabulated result 0.71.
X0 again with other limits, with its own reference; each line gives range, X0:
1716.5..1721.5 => 0.94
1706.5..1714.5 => 1.16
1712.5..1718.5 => 1.06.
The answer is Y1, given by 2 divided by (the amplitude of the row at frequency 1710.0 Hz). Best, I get 0.009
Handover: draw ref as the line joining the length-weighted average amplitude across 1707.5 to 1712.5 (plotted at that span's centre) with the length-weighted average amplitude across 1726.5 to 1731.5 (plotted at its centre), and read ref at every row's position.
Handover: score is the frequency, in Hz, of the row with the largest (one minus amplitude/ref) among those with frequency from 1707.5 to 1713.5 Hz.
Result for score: 1708.0 Hz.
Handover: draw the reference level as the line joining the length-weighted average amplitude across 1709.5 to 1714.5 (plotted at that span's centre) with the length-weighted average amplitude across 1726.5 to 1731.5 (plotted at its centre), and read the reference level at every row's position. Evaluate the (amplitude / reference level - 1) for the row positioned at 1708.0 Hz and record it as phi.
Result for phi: -0.05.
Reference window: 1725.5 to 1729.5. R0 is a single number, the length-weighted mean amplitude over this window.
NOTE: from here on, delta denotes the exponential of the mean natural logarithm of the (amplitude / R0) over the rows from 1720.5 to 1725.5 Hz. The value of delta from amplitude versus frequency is 1.2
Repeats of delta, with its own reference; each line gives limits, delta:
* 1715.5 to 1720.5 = 1.7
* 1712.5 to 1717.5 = 1.9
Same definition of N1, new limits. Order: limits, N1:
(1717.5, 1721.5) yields 163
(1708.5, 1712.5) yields 230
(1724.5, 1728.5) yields 113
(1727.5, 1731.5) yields 113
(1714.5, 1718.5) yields 201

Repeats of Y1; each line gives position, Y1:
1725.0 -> 0.016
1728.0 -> 0.018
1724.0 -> 0.015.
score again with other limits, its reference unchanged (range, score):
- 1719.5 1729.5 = 1725.0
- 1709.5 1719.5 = 1710.0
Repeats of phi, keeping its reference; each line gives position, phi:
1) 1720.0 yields -0.03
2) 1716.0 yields 0.06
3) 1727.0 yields -0.10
